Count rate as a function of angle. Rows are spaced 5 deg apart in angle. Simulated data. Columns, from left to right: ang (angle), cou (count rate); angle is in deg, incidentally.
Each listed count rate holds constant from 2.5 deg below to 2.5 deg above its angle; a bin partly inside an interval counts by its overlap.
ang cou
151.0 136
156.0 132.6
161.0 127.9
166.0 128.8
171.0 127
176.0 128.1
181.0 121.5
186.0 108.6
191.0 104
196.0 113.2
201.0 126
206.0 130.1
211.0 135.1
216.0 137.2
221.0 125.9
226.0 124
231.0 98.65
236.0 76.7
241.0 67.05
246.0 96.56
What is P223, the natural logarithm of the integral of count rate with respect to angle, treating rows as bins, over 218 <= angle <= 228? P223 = 7.1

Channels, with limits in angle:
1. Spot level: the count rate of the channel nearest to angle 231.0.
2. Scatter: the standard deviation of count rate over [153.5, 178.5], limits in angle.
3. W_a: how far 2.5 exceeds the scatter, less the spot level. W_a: -98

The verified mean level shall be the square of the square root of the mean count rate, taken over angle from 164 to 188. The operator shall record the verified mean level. 123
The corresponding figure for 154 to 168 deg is 130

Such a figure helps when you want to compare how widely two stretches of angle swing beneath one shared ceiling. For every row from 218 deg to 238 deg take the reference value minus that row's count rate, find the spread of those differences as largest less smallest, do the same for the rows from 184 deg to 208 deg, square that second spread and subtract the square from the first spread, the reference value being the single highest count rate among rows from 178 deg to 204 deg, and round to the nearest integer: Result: -632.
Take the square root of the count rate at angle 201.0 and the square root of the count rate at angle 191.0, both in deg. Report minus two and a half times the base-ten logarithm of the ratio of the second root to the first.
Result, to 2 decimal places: 0.10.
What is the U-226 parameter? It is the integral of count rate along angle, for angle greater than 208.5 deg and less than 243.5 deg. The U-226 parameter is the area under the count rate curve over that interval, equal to 3823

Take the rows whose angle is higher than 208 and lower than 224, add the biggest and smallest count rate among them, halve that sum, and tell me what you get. 132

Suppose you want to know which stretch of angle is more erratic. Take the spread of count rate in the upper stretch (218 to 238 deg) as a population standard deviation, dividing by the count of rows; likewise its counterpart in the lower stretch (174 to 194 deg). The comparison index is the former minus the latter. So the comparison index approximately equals 11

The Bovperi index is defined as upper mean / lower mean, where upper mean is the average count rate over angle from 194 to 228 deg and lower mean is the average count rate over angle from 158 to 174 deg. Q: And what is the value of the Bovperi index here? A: 1.00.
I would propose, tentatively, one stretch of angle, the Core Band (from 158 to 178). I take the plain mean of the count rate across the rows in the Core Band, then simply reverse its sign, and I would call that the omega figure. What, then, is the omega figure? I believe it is -128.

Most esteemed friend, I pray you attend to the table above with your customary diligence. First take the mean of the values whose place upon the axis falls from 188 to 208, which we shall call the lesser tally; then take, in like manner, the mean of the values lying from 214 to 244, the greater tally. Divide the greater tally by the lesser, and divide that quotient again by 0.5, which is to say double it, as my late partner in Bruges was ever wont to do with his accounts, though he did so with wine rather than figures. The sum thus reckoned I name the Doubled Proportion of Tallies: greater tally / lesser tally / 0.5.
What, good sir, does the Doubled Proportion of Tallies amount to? 1.8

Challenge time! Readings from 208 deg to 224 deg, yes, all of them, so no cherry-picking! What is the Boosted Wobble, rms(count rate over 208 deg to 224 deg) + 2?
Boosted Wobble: 135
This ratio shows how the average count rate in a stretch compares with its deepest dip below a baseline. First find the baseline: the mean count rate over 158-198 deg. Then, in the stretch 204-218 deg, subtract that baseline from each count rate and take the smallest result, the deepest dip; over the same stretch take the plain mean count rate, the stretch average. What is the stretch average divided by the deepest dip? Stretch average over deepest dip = 13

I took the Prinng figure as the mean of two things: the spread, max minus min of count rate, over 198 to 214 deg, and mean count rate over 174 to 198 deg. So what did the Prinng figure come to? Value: 62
